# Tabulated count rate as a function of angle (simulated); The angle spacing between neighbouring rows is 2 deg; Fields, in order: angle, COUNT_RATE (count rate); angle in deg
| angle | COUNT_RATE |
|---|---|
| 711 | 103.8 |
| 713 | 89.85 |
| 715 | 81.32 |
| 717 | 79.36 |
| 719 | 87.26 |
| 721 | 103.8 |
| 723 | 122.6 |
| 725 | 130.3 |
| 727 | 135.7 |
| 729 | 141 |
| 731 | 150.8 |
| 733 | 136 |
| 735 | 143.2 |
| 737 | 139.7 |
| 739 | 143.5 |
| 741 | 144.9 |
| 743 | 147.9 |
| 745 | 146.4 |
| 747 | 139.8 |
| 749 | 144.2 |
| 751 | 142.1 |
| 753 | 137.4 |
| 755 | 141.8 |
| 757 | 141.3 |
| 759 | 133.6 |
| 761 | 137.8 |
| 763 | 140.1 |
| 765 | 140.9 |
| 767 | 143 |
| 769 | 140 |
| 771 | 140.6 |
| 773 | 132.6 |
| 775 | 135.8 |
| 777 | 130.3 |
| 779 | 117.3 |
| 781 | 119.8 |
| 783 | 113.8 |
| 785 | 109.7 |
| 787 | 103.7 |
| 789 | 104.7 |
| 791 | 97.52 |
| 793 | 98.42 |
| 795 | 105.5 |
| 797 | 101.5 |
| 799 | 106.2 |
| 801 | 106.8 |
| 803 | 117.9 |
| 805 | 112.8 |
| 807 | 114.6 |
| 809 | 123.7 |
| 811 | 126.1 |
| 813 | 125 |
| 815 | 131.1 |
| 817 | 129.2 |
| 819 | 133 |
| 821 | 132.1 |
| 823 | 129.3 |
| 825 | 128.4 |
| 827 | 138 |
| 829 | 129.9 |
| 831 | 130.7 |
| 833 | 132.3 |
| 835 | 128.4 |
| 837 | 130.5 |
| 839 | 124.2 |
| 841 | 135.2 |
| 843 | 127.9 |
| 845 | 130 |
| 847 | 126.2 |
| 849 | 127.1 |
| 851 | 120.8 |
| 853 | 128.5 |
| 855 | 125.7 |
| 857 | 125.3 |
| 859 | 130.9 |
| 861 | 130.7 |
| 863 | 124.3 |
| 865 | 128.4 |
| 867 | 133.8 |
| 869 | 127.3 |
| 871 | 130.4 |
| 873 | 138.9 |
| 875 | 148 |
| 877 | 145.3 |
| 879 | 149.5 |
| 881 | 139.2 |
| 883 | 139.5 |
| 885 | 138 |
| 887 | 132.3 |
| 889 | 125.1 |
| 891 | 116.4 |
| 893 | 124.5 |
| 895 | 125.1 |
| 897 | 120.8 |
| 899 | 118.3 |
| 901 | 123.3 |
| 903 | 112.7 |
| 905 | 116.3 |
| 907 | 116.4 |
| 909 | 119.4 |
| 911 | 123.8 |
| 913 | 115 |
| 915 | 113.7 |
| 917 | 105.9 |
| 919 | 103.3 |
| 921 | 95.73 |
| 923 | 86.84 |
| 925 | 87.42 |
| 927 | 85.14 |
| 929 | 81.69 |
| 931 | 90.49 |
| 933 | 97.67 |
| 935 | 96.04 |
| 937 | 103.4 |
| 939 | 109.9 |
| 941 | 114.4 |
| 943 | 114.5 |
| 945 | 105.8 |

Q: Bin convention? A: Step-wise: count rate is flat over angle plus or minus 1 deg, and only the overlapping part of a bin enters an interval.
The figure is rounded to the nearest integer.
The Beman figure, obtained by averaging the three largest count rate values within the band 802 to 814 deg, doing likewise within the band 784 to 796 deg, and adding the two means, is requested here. 232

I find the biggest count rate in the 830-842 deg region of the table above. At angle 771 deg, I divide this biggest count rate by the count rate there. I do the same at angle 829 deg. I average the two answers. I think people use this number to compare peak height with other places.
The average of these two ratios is 1.00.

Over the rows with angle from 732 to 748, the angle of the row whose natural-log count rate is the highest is 743 deg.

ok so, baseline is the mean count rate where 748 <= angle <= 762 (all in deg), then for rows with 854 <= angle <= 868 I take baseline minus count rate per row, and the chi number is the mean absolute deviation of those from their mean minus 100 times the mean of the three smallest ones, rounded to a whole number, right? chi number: -791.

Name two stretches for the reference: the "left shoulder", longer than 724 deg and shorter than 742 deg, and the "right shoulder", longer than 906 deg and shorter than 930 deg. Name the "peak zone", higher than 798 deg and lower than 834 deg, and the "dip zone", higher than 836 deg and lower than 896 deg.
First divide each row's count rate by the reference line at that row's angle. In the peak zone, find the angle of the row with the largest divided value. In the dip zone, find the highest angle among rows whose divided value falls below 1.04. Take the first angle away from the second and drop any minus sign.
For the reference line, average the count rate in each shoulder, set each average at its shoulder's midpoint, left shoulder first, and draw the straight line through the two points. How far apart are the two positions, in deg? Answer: 24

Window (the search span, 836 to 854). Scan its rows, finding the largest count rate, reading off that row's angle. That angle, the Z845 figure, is 841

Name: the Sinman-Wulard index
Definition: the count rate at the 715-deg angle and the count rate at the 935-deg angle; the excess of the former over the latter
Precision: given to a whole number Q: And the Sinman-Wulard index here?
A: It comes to -15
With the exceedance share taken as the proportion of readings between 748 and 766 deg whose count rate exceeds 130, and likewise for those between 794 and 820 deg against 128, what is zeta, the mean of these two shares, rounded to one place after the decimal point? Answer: 0.6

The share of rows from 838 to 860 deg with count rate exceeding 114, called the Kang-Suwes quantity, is 1.00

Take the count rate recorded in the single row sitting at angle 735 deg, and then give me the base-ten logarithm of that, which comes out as 2.16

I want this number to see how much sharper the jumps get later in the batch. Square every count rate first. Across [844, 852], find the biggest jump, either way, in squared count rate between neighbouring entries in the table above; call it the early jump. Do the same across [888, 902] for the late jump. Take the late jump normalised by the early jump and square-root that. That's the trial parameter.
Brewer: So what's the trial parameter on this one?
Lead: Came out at 1.16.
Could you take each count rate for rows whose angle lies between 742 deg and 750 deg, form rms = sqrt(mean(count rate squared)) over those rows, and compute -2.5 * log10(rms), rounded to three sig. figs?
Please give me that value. -5.40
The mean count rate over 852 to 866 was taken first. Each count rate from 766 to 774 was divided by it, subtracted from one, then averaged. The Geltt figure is -0.089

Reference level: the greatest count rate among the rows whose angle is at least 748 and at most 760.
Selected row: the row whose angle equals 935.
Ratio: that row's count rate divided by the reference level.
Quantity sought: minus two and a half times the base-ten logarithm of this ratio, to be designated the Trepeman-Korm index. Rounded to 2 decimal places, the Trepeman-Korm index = 0.44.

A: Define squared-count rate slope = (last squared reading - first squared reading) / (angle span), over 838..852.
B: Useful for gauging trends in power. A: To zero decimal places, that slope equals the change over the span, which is -69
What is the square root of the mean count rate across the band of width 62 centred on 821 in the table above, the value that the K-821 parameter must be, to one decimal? 11.1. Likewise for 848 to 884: 11.5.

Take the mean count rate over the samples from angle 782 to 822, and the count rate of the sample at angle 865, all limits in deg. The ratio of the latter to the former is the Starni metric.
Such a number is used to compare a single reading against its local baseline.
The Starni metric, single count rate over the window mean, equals 1.12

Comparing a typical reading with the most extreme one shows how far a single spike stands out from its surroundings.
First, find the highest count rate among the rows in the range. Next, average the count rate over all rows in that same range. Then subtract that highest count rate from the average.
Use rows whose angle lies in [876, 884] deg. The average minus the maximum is -6.1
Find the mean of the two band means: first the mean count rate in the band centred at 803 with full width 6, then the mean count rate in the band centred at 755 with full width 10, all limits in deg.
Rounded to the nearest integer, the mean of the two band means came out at 126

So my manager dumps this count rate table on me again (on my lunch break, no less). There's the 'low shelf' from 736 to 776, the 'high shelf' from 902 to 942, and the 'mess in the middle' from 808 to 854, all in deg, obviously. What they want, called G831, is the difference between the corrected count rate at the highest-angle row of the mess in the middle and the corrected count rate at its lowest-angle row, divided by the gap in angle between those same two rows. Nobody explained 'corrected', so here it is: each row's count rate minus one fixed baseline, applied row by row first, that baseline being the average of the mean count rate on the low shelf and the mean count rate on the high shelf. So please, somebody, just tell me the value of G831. 0.11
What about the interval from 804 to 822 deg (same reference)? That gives 1.21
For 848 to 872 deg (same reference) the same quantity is 0.15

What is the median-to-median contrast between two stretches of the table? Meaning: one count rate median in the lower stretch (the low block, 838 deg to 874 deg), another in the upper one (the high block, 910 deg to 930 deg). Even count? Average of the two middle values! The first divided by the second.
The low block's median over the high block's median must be 1.29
